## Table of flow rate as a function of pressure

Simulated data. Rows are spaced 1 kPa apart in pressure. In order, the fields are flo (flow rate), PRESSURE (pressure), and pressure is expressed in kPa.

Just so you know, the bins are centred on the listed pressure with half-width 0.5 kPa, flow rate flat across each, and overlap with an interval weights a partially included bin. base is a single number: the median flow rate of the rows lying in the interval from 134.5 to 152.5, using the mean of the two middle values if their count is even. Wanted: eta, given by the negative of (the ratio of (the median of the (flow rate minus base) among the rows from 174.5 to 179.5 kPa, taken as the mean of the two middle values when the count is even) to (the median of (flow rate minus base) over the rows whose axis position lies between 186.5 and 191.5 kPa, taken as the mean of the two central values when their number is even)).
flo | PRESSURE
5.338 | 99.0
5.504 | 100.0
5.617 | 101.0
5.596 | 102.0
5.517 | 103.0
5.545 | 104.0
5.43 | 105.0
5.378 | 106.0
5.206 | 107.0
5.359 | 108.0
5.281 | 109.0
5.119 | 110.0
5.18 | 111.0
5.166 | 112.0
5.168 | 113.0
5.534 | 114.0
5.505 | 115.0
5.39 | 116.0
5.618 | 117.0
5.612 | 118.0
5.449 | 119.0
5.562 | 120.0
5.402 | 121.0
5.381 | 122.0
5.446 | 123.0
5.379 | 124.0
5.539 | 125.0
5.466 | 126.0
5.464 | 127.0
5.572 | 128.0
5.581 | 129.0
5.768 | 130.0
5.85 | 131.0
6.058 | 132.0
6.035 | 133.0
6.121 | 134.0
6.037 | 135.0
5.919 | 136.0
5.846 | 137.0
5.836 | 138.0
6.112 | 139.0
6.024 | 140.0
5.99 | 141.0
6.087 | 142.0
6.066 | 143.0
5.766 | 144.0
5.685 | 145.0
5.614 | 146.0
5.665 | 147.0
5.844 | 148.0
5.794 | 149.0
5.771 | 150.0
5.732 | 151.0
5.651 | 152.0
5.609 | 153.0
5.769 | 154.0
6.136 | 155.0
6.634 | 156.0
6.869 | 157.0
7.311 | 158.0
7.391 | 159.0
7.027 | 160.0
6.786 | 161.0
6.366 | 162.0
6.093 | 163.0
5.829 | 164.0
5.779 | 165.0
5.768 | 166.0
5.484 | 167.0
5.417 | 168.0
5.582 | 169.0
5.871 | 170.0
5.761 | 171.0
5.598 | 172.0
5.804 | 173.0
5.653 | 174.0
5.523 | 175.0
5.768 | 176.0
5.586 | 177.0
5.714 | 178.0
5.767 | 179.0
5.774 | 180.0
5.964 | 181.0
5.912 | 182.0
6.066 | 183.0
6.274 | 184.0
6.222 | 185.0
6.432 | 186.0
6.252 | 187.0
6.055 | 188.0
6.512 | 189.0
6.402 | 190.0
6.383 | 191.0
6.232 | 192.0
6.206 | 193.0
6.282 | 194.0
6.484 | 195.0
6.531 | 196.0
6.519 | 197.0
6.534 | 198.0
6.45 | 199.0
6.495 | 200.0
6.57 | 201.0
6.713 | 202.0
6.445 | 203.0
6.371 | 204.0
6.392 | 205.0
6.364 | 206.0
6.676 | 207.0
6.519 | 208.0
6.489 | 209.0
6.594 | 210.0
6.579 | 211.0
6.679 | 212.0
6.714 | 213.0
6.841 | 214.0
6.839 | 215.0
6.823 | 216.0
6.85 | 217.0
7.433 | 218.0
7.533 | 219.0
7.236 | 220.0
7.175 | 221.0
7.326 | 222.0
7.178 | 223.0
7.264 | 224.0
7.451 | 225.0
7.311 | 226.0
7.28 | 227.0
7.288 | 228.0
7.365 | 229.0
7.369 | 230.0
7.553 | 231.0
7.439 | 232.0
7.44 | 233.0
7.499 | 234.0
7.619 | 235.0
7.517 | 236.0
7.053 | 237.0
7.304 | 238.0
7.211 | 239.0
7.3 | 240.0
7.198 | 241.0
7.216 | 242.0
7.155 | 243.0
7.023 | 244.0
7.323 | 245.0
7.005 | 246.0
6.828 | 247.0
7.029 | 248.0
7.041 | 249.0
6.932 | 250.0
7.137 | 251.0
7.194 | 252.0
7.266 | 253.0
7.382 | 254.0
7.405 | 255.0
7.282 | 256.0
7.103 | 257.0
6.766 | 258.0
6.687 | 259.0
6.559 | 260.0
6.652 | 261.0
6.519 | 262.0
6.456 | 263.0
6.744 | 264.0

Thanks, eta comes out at 0.2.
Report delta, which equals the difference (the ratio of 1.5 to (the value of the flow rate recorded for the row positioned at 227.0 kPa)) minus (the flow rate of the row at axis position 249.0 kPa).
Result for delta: -6.8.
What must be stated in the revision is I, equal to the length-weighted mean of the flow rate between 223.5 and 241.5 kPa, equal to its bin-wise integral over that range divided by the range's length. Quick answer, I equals 7.4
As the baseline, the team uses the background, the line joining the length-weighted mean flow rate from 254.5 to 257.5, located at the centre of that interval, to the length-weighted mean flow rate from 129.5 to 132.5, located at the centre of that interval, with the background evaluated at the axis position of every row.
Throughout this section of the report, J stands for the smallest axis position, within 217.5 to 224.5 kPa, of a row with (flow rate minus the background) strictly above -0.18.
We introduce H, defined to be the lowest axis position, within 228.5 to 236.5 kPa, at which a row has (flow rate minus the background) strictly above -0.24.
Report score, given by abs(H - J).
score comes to 11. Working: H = 229.0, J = 218.0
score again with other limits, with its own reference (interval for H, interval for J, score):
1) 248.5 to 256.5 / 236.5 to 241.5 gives 12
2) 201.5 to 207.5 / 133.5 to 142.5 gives 68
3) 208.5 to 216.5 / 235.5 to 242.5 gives 26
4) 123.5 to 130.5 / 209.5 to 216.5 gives 80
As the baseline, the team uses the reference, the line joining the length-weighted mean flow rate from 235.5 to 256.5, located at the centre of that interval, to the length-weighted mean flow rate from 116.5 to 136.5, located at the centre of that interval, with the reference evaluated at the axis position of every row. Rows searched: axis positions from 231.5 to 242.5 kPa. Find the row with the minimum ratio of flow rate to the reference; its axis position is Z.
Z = 237.0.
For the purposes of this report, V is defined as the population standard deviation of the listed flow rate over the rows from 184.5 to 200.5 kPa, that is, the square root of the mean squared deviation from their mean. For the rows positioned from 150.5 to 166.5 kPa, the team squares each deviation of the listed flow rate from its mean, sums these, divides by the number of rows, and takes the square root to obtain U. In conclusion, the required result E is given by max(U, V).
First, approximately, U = 0.6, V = 0.14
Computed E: 0.60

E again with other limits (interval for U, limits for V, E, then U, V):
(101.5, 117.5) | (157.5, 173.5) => 0.63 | 0.2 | 0.63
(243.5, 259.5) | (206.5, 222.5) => 0.33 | 0.2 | 0.33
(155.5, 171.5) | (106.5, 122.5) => 0.64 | 0.6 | 0.16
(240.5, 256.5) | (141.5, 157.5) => 0.35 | 0.2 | 0.35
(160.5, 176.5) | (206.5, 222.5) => 0.34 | 0.3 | 0.33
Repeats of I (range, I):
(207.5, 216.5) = 6.7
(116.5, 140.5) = 5.7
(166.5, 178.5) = 5.6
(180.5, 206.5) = 6.3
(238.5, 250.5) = 7.1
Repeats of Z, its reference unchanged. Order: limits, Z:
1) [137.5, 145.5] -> 145.0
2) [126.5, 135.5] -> 127.0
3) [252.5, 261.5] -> 260.0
